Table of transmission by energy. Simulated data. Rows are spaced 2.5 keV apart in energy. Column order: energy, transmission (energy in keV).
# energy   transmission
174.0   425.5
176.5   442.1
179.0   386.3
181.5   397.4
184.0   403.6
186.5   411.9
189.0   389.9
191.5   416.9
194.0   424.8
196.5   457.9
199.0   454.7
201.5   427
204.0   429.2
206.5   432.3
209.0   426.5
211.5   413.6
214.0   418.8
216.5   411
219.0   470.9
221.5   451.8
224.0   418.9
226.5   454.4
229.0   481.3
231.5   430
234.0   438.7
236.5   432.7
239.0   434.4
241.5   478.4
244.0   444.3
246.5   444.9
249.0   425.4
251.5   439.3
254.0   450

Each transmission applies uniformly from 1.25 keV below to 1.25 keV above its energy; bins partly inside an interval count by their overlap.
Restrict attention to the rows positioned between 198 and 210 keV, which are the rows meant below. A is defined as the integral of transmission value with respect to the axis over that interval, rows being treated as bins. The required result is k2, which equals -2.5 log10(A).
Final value -9.291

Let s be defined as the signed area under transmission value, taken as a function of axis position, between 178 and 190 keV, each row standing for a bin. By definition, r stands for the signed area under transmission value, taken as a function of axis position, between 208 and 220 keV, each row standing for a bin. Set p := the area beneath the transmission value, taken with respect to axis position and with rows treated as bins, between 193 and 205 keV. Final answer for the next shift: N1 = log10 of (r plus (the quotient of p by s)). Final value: 3.71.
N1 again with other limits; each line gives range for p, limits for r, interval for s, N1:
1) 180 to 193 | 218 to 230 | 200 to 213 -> 3.74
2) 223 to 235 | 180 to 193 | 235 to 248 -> 3.72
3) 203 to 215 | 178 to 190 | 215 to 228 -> 3.68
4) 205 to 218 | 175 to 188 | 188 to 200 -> 3.72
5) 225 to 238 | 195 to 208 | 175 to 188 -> 3.76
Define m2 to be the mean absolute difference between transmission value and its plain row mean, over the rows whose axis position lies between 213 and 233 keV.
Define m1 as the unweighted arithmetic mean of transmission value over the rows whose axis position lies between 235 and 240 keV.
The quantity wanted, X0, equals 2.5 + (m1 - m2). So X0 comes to 414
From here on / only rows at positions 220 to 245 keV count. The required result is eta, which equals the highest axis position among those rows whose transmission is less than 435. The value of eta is 239.0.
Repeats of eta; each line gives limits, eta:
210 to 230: 224.0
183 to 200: 194.0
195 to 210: 209.0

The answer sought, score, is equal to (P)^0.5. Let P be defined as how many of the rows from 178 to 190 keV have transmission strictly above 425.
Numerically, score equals 0.00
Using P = 0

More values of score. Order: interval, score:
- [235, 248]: 2.24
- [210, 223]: 1.41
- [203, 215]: 1.73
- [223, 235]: 2.00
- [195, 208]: 2.24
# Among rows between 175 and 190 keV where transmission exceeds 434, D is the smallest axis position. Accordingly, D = 176.5 keV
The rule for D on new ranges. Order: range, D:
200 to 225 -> 219.0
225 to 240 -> 226.5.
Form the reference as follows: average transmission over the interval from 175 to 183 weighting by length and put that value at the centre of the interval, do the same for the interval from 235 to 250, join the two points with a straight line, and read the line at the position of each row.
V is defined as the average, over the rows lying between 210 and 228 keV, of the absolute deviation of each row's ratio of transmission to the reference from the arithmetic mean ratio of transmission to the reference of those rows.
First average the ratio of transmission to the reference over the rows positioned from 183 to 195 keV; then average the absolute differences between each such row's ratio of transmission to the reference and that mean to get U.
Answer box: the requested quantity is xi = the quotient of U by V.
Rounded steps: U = 0.022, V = 0.046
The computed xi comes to 0.5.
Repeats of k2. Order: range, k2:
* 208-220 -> -9.275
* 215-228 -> -9.398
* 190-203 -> -9.382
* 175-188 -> -9.312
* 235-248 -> -9.409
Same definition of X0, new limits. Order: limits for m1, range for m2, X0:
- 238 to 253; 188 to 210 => 434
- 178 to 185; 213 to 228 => 377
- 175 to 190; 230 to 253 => 398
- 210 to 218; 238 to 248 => 403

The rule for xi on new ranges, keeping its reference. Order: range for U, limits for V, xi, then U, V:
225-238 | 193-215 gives 1.4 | 0.041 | 0.030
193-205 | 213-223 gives 0.7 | 0.035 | 0.051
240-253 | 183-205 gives 1.0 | 0.031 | 0.033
